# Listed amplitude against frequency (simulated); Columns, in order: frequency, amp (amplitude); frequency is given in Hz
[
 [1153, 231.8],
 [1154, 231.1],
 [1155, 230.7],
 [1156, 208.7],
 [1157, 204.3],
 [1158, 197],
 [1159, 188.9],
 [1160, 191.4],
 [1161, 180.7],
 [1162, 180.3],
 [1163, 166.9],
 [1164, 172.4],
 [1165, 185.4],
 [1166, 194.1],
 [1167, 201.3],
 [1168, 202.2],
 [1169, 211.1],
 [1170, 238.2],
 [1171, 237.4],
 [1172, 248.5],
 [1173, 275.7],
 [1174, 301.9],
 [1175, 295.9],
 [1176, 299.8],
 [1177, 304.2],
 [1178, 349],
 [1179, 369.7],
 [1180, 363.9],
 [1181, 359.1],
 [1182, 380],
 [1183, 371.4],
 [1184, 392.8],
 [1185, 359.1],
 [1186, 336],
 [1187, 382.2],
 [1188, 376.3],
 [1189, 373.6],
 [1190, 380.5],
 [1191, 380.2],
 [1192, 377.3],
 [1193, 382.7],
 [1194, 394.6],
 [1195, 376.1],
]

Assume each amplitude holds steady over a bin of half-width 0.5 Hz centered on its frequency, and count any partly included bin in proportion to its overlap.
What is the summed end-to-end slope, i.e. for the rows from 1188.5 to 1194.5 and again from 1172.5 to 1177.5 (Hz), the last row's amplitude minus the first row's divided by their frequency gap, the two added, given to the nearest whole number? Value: 11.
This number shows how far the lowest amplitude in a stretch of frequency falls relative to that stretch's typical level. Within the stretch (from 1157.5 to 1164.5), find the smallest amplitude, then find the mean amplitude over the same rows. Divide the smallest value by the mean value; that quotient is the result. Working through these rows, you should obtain 0.91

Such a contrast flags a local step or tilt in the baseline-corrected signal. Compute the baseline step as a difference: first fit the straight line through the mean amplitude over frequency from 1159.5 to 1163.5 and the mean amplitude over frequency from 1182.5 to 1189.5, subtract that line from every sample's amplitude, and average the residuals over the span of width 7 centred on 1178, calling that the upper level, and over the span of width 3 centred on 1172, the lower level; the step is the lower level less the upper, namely -34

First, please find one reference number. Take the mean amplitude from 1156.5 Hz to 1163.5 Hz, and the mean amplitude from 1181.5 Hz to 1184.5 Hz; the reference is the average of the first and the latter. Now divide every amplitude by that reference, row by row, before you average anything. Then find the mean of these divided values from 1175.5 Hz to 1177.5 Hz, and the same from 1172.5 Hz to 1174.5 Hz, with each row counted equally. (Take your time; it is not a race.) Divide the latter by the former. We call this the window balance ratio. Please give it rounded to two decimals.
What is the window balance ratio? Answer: 0.96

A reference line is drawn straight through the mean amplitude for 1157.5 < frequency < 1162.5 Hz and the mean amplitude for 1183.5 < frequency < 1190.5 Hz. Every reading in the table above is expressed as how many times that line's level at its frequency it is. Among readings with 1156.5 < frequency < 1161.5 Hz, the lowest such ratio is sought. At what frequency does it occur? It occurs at 1161 Hz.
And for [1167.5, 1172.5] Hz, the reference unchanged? 1168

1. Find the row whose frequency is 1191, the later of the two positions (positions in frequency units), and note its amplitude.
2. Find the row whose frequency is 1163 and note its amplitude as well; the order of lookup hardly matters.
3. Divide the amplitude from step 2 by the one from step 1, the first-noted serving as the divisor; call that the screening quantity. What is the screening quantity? 0.44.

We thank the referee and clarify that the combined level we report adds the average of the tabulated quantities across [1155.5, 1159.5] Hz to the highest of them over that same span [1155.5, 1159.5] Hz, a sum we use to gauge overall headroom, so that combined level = 408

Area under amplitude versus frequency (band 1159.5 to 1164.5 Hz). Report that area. 892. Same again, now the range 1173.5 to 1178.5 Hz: 1551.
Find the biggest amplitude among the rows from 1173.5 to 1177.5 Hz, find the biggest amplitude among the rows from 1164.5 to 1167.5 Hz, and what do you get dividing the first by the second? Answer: 1.51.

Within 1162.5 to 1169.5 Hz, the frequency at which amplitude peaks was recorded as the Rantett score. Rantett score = 1169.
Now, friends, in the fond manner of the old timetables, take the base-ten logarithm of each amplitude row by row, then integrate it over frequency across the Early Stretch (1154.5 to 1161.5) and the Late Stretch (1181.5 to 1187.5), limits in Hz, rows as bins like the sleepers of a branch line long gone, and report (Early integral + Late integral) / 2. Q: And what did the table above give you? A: 15.8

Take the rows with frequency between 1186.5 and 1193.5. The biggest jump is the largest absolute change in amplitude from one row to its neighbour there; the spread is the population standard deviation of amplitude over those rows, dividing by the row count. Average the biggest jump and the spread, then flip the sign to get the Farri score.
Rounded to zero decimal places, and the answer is -5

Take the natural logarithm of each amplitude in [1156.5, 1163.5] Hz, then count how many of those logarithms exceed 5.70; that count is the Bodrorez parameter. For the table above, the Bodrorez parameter 0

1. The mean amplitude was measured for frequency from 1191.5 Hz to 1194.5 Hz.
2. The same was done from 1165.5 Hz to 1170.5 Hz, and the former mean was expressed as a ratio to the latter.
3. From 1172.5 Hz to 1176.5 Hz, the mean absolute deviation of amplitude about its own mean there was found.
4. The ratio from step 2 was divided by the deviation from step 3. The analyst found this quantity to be 0.21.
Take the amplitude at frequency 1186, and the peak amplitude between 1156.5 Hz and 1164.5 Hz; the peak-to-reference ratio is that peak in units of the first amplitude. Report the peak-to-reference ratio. 0.6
